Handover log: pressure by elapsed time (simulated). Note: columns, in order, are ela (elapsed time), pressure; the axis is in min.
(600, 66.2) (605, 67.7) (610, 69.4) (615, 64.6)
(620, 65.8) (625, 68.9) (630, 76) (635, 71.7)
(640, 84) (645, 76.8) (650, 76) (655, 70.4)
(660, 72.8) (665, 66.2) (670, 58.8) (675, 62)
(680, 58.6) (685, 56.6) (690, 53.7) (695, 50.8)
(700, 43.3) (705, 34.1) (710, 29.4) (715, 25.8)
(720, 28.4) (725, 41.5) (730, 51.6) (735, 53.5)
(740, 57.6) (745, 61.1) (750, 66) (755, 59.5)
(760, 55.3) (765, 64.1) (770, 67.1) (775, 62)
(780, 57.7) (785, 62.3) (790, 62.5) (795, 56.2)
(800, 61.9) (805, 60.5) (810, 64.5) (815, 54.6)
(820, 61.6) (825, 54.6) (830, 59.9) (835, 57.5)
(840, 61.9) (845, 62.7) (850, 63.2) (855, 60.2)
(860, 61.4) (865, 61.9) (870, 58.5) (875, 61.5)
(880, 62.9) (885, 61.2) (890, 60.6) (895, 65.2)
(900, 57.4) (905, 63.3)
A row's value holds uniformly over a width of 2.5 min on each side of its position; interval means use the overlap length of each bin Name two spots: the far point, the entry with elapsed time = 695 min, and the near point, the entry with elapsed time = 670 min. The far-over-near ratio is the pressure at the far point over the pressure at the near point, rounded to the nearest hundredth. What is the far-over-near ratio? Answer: 0.86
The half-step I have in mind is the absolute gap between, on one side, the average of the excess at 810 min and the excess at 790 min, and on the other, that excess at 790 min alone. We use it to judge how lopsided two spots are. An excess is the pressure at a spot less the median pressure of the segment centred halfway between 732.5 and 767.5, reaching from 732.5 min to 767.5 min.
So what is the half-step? 1.0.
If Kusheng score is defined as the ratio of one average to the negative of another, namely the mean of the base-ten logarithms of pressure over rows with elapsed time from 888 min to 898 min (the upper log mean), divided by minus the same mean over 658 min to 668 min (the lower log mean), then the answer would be -0.98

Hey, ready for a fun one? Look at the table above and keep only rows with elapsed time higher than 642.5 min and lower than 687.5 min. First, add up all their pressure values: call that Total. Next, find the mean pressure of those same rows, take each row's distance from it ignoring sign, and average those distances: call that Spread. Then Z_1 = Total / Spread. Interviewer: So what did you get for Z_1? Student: 89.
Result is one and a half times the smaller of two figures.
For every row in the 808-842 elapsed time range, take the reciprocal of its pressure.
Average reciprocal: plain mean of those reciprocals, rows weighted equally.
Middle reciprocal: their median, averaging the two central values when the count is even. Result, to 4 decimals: 0.0250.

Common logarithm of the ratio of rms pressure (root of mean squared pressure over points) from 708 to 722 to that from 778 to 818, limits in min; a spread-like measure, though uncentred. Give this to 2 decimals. -0.33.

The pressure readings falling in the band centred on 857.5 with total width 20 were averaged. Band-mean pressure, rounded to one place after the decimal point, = 61.7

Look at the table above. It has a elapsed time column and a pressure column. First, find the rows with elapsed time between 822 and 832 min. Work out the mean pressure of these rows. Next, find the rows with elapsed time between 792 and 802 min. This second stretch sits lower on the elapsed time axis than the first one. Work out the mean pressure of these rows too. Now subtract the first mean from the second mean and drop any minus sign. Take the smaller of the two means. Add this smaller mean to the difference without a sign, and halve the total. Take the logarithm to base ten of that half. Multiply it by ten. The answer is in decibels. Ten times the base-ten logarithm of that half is 14.70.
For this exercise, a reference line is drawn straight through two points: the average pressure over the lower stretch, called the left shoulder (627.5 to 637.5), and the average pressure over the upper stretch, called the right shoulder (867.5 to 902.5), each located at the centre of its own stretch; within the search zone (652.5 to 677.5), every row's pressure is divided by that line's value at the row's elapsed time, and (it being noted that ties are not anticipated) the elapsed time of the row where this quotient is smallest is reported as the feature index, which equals 670 min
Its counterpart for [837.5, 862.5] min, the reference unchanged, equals 855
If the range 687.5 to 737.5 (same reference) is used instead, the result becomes 715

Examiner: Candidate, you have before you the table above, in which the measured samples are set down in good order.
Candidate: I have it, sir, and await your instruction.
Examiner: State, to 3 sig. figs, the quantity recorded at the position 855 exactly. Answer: 60.2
